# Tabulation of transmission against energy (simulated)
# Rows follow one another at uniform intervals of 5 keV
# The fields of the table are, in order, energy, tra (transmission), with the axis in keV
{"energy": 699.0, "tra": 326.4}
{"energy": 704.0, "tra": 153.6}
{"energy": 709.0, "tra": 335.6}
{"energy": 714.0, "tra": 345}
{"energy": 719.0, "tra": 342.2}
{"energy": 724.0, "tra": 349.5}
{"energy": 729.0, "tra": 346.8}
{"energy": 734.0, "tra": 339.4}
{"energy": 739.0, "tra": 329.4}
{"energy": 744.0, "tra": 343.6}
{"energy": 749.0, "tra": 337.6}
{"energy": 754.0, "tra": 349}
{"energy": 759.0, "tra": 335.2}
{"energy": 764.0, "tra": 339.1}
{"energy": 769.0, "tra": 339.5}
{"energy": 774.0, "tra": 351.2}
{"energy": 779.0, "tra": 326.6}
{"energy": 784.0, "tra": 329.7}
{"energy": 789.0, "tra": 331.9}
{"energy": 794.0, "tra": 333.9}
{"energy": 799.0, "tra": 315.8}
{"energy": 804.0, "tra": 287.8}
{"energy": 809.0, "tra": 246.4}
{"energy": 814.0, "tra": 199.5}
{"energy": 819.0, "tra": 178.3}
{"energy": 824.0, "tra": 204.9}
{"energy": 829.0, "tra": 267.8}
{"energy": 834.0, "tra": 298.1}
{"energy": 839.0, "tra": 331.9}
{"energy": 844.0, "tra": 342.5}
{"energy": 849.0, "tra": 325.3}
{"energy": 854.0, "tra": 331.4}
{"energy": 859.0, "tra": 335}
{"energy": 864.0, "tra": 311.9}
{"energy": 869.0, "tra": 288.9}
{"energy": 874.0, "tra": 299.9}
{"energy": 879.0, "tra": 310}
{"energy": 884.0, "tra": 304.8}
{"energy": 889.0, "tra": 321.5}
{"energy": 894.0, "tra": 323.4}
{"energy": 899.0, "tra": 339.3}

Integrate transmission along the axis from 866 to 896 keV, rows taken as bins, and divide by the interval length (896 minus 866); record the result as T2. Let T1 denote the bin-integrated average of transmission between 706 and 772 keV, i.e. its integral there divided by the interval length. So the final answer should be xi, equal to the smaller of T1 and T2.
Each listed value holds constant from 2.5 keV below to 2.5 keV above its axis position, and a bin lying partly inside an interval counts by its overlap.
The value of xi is 308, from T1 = 340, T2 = 308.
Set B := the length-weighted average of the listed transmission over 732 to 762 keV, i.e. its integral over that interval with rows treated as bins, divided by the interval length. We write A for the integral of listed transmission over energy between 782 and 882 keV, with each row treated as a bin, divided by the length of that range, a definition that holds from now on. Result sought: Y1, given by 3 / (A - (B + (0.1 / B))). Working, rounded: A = 293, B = 339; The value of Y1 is -0.07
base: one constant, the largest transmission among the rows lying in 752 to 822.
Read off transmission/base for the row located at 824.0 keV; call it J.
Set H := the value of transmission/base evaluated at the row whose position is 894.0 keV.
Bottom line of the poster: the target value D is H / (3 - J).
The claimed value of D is 0.381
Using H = 0.92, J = 0.583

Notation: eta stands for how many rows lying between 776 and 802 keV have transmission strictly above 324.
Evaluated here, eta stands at 4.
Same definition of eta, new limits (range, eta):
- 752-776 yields 5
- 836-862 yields 5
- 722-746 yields 5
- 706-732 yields 5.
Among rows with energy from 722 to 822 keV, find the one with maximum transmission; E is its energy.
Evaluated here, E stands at 774.0 keV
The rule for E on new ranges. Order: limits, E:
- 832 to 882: 844.0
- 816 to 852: 844.0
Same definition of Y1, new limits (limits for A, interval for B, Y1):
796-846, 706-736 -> -0.04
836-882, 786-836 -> 0.06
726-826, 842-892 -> -0.38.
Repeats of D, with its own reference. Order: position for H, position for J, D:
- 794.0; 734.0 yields 0.468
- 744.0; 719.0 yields 0.483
